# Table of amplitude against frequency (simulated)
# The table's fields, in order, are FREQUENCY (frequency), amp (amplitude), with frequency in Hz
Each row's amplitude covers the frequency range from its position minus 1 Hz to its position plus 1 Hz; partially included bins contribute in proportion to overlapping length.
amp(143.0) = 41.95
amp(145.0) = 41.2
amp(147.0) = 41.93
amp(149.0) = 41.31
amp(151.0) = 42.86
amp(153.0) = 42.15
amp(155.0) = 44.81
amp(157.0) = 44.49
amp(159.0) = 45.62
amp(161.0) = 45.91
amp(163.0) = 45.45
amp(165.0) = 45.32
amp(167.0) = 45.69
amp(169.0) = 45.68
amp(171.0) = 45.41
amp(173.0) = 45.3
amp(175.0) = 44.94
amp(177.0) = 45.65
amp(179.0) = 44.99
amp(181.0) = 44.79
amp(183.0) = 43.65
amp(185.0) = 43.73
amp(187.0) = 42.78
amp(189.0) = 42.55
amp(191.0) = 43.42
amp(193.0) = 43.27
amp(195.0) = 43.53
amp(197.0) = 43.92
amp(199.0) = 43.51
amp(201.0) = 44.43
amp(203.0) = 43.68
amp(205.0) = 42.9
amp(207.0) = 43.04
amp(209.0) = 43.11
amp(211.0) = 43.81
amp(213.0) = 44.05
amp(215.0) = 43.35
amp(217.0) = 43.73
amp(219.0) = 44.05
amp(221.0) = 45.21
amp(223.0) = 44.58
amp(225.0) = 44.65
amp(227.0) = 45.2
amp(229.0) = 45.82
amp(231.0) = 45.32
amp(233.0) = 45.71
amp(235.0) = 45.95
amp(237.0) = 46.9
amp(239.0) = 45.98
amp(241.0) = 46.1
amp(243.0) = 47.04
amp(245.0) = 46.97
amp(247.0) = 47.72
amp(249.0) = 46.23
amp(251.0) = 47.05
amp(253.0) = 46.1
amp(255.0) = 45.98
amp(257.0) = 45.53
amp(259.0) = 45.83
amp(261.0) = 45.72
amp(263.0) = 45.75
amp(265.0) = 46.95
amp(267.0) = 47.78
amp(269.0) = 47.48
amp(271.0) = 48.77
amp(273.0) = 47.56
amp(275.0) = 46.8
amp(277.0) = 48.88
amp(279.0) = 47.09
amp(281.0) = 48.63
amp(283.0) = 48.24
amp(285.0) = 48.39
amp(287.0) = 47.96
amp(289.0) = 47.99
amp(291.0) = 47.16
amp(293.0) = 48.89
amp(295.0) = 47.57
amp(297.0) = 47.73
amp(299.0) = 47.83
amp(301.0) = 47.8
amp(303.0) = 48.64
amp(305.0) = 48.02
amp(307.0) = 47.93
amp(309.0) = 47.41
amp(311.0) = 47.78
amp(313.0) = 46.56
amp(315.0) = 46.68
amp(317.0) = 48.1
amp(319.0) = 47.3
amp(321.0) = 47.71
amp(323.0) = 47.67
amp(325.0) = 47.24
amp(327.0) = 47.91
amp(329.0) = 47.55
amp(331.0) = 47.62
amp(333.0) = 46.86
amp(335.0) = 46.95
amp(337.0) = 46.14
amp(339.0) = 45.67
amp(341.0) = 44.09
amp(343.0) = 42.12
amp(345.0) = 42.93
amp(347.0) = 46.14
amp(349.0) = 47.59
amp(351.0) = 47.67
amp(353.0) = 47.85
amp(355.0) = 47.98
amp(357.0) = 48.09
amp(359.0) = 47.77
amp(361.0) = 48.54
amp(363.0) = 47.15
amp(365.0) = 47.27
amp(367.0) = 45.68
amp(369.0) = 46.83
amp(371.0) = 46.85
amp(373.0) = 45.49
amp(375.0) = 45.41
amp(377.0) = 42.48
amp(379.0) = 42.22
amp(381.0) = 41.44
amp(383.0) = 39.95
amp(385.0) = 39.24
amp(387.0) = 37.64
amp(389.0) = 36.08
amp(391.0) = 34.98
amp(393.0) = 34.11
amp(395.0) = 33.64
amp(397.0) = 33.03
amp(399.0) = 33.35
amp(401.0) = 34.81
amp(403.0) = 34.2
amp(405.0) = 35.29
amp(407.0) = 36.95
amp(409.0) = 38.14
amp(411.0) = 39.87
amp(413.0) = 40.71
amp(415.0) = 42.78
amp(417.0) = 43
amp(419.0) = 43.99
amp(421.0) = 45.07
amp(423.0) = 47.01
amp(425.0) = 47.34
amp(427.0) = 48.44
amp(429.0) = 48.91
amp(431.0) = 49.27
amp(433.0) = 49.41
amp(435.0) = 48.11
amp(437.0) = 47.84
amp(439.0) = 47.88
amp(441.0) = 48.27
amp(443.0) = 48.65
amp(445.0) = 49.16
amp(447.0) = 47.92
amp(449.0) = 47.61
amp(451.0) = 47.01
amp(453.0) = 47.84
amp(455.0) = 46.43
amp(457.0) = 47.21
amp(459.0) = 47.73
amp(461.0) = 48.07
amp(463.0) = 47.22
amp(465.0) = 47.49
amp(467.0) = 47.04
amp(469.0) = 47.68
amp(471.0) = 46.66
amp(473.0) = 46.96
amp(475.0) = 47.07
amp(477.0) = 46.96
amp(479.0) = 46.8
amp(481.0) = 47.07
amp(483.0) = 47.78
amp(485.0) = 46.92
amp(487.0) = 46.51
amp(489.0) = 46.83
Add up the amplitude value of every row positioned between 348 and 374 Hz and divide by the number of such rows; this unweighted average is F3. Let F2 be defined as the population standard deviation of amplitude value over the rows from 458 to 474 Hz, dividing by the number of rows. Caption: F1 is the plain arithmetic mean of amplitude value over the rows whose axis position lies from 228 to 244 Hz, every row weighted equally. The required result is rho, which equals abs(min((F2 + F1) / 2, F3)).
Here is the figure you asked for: 23.3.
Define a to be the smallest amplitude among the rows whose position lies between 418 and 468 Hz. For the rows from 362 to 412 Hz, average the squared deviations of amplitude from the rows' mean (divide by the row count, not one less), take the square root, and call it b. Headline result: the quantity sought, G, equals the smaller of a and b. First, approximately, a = 43.99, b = 4.9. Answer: 4.9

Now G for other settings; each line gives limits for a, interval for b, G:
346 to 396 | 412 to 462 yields 2.2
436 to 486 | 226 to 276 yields 0.9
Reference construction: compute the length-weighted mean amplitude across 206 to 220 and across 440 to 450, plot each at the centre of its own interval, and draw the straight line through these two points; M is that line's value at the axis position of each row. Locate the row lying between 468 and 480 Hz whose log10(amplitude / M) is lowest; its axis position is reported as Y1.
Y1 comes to 479.0 Hz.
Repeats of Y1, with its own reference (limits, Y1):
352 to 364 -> 363.0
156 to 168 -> 157.0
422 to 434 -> 423.0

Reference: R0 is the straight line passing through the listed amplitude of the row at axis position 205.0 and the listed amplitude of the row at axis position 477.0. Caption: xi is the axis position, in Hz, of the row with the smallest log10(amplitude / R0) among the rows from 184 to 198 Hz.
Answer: 189.0 Hz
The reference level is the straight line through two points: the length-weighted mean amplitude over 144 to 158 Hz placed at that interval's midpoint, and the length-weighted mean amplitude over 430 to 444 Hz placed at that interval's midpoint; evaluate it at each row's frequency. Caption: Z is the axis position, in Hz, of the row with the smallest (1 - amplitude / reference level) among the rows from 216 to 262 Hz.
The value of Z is 247.0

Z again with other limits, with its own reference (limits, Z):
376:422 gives 421.0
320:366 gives 327.0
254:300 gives 271.0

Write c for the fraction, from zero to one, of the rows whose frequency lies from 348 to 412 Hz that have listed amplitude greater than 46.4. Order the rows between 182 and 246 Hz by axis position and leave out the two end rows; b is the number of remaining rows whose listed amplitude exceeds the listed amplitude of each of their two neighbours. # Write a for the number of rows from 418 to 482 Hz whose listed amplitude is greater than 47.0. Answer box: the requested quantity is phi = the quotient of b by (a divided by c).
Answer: 0.12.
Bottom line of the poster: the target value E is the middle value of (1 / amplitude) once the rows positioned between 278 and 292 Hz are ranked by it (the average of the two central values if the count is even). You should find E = 0.021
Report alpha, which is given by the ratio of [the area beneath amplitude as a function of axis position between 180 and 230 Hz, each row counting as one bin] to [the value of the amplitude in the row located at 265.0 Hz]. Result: 47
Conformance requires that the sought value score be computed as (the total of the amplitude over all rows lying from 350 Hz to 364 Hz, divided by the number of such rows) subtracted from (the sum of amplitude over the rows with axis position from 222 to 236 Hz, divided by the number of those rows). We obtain -2.5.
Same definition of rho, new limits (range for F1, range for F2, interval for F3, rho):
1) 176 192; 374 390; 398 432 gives 23.4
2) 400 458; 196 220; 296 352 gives 22.6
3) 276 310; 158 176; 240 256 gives 24.1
